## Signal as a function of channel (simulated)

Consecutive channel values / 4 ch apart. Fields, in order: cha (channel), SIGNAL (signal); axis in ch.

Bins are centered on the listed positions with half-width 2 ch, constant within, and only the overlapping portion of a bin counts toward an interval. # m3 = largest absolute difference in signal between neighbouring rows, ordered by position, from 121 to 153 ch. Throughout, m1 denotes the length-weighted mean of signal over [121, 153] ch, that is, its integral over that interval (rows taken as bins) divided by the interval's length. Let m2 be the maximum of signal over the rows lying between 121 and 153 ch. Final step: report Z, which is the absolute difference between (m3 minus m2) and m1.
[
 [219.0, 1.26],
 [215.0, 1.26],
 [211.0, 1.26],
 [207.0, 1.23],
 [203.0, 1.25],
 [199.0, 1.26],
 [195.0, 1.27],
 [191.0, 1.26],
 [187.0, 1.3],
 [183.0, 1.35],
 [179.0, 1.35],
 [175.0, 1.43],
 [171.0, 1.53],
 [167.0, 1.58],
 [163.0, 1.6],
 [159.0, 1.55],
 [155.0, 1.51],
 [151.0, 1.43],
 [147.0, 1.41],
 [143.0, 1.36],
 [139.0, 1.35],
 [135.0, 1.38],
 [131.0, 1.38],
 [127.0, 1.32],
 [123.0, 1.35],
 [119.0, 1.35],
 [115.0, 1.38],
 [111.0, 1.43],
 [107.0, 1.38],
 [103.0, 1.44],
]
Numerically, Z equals 2.74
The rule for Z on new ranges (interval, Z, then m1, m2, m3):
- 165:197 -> 2.86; 1.38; 1.58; 0.10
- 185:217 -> 2.52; 1.26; 1.3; 0.04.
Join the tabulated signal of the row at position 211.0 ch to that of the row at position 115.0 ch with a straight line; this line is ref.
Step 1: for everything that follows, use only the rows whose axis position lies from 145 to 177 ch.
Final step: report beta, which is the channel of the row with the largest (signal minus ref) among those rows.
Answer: 163.0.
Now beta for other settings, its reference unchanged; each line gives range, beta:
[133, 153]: 151.0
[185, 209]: 187.0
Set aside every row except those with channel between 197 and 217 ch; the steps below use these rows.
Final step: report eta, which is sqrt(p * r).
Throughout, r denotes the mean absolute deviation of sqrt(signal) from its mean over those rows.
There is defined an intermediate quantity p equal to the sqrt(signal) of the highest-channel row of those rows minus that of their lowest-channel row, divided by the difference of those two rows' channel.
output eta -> 0.0000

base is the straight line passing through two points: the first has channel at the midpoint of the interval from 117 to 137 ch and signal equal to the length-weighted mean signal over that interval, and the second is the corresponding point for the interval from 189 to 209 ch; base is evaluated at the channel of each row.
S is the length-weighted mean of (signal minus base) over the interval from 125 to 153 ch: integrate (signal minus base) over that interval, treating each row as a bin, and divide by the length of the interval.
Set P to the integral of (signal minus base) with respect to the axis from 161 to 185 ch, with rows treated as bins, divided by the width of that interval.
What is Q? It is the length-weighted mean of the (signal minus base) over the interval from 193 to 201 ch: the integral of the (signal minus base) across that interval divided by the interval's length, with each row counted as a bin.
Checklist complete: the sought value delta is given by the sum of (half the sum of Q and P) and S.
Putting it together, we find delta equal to 0.13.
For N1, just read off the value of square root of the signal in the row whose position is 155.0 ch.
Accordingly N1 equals 1.23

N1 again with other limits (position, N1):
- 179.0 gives 1.16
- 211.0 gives 1.12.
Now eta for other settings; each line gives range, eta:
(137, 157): 0.0090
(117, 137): 0.0026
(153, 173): 0.0024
